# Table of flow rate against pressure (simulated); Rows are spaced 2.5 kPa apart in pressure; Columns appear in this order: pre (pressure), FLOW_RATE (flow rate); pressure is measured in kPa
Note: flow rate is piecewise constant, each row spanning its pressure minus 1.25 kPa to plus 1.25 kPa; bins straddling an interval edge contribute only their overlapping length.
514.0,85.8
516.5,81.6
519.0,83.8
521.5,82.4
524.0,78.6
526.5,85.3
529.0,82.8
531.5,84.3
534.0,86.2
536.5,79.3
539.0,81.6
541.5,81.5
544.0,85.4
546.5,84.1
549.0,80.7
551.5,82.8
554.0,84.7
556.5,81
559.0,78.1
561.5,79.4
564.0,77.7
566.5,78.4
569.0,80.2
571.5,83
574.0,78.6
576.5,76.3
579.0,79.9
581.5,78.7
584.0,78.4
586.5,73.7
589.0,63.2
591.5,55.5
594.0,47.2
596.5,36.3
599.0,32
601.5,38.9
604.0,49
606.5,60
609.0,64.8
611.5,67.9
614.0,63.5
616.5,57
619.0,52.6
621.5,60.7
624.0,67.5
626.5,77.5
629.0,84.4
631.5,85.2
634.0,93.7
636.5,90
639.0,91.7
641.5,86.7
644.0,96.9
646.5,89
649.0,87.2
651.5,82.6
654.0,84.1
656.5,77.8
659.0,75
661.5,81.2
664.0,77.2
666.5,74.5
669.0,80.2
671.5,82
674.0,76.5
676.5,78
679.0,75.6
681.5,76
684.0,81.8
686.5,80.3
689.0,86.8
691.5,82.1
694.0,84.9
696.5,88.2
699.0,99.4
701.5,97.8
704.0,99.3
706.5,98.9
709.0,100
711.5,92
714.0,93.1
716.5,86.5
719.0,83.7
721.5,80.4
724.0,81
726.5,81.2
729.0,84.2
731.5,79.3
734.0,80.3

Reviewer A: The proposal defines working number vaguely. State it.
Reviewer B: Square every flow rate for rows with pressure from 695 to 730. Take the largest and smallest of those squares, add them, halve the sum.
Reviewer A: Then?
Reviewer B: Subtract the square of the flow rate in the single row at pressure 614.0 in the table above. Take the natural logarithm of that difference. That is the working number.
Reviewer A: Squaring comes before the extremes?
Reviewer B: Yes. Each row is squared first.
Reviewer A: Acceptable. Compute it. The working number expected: 8.3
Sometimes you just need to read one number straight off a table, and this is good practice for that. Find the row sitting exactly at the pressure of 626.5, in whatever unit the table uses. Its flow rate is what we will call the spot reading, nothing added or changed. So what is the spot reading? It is 77.5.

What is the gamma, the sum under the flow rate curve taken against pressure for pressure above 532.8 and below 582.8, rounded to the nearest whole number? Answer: 4044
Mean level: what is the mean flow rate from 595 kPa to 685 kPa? 73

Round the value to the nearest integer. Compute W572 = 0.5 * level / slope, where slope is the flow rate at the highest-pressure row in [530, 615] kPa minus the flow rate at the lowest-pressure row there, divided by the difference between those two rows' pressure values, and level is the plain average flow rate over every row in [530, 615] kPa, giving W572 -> -142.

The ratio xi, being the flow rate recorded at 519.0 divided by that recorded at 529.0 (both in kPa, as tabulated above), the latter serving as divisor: 1.01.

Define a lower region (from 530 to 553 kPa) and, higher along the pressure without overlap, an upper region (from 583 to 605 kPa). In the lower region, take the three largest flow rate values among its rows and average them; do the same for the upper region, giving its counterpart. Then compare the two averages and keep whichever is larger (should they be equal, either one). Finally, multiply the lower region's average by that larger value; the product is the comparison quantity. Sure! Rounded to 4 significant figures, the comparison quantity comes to 7276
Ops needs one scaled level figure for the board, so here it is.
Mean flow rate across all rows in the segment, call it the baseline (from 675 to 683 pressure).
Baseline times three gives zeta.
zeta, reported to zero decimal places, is 230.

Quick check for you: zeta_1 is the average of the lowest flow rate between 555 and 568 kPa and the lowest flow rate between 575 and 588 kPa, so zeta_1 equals 76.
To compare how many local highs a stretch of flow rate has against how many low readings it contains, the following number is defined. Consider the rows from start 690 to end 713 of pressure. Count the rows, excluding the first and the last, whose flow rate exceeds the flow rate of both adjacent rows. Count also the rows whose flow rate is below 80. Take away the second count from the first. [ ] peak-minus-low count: 3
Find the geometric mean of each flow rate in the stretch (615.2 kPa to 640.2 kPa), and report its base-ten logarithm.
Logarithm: 1.87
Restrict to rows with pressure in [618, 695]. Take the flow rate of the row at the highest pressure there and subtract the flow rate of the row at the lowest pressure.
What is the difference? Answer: 32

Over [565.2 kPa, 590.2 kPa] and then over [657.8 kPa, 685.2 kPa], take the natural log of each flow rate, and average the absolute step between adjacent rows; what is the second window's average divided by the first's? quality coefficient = 1.0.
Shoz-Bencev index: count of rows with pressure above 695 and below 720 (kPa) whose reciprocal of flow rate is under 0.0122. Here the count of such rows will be 10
